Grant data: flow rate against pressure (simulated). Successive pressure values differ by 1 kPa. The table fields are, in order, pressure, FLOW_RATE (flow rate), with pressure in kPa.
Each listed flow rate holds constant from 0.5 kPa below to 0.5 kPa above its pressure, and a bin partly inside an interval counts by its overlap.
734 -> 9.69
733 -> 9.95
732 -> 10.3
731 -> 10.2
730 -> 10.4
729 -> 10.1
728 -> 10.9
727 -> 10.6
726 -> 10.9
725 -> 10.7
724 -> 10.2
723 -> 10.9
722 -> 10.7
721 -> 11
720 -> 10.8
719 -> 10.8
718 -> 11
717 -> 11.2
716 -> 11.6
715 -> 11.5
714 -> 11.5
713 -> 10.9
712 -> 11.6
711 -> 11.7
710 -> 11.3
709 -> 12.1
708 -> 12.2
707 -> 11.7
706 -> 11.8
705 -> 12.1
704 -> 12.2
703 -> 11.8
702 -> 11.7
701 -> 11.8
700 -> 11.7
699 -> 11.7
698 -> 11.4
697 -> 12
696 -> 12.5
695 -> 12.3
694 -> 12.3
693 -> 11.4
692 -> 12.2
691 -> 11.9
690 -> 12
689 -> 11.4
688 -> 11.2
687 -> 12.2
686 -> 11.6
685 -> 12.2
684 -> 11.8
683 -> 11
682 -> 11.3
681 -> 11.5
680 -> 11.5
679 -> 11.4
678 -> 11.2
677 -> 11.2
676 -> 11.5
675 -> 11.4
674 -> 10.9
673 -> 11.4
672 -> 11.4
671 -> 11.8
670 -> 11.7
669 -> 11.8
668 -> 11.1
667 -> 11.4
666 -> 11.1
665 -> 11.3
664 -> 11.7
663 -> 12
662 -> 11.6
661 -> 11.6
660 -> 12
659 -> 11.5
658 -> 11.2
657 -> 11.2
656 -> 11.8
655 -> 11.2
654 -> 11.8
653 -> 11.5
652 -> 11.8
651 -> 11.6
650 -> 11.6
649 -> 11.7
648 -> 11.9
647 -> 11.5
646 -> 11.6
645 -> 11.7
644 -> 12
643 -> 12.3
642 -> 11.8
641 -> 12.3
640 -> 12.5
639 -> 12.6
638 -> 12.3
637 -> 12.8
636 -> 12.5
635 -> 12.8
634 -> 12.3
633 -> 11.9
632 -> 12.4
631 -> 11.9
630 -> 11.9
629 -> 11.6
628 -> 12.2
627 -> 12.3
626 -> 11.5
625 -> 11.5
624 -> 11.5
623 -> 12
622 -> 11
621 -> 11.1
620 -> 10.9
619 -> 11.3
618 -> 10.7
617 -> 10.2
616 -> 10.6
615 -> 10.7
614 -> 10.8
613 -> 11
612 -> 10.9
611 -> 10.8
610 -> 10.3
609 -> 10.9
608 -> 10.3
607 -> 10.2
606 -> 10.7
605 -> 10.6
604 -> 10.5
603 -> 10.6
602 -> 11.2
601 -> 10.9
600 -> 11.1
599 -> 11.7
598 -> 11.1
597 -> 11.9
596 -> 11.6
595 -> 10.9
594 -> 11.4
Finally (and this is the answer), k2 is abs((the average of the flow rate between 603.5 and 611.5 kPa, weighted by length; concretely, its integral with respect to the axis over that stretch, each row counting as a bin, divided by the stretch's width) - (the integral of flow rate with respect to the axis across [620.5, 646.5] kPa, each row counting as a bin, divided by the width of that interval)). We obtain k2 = 1.5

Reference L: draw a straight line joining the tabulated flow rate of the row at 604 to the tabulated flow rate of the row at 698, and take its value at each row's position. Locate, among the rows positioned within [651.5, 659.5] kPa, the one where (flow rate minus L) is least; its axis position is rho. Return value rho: 658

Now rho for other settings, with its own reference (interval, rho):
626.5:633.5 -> 629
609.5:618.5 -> 617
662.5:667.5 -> 666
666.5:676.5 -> 674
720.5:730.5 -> 729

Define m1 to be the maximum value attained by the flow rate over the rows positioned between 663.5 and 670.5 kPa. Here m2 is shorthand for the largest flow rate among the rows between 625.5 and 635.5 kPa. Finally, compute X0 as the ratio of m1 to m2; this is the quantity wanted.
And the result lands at 0.92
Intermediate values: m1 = 11.8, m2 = 12.8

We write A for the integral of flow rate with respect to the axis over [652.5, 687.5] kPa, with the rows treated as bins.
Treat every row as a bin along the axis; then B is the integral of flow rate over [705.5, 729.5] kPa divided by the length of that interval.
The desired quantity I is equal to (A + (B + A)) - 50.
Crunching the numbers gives 767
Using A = 403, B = 11.2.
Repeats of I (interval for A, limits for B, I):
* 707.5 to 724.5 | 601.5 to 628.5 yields 343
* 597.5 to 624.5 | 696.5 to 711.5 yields 549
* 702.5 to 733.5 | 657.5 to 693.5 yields 651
